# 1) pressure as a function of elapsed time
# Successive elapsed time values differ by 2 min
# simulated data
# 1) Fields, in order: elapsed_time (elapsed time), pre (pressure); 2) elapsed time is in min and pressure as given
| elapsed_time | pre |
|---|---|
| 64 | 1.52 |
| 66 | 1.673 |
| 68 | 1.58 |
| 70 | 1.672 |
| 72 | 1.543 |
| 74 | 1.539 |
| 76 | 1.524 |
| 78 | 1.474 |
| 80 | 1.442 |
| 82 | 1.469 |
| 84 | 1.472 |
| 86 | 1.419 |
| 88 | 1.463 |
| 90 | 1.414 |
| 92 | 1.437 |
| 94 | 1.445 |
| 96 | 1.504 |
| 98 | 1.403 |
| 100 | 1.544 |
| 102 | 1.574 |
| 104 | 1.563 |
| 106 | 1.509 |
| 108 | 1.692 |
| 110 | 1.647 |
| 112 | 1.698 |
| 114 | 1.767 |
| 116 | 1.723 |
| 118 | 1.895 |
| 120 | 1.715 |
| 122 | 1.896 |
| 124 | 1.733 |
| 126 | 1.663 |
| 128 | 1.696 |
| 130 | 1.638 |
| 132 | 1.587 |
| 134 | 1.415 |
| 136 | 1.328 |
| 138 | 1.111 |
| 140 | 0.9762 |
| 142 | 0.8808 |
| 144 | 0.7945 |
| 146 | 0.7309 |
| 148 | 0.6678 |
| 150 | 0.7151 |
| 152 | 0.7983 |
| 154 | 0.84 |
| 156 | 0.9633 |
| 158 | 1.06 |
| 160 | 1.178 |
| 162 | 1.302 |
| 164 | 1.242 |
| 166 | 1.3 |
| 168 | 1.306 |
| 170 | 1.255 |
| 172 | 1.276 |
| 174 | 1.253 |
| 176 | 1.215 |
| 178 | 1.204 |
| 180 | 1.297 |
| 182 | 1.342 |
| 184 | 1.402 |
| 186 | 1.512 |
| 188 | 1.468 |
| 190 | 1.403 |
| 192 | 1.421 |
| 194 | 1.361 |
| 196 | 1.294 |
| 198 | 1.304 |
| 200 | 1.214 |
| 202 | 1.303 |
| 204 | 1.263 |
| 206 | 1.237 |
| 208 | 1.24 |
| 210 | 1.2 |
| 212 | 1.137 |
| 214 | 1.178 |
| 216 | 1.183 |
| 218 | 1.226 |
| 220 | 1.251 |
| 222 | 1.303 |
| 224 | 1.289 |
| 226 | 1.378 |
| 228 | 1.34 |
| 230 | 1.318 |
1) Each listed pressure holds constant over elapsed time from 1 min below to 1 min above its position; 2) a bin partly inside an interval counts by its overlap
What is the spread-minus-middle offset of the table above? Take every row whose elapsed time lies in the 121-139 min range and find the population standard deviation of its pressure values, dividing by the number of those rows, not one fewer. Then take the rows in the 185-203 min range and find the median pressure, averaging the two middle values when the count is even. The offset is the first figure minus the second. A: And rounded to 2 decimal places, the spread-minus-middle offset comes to -1.14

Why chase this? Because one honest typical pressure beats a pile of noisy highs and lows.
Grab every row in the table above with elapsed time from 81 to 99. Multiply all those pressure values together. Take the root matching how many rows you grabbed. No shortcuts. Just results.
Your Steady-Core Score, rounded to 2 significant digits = 1.4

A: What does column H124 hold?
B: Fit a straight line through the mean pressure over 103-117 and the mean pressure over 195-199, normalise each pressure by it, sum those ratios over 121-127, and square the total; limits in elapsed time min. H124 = 10.9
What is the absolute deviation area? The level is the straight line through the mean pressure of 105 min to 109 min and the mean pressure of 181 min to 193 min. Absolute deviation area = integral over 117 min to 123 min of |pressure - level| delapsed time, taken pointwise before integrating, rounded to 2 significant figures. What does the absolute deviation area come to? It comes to 1.6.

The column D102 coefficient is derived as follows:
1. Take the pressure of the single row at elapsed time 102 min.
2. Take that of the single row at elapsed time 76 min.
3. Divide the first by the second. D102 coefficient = 1.0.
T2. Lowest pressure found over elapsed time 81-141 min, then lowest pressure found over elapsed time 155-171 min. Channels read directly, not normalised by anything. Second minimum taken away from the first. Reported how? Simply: 0.0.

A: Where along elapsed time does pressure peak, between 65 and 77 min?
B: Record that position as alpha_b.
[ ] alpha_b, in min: 66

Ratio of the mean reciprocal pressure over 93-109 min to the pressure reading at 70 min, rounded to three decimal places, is 0.392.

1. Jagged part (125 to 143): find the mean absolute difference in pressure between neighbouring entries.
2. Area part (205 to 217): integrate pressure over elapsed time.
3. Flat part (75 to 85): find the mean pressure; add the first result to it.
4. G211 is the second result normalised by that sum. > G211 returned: 9.1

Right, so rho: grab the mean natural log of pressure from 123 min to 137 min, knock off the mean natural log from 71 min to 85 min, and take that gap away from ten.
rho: 9.9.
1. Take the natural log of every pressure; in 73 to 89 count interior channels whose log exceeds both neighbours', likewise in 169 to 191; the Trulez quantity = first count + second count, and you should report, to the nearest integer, 3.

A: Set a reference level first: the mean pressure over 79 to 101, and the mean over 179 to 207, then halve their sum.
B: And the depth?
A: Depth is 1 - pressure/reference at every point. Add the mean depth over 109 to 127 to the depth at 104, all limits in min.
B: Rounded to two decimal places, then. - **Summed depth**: -0.37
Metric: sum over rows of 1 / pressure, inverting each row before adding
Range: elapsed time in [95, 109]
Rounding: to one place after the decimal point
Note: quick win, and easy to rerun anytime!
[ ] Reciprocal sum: 4.6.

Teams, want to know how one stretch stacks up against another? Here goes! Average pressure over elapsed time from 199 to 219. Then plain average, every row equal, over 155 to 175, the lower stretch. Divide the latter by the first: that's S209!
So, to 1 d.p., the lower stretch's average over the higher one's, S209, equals 1.0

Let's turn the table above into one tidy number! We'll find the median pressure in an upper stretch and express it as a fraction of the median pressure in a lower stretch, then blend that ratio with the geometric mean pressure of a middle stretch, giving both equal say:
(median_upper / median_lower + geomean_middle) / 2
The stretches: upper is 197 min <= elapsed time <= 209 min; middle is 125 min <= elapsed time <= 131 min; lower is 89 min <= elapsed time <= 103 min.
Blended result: 1.27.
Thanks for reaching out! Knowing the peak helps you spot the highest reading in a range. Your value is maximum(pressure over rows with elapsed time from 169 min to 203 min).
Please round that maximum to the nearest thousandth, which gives 1.512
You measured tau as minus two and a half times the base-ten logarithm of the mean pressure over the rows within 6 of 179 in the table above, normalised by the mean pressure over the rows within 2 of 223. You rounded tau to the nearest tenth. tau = 0.0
